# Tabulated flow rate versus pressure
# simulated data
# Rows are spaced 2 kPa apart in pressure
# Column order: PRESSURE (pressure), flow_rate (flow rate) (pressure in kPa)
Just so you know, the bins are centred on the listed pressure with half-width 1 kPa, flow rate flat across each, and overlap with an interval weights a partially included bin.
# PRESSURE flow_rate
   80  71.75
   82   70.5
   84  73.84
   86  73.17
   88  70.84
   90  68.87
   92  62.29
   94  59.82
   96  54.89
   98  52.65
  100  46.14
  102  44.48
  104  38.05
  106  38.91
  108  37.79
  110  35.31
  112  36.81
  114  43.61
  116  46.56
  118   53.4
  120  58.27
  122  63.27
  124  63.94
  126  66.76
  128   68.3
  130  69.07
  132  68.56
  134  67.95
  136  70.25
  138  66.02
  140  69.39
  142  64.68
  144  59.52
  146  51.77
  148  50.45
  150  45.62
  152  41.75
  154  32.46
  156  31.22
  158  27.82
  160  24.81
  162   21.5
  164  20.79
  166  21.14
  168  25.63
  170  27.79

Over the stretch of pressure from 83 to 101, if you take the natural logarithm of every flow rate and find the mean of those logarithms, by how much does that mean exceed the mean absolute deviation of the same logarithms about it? 3.99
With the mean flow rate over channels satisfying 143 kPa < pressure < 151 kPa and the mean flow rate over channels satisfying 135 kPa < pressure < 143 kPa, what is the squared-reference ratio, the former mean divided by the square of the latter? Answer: 0.011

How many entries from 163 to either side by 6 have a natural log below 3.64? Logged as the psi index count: 6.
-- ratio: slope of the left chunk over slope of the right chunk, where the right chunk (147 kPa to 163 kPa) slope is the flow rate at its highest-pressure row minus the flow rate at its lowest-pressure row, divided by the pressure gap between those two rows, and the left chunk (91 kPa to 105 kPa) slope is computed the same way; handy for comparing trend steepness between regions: 1.0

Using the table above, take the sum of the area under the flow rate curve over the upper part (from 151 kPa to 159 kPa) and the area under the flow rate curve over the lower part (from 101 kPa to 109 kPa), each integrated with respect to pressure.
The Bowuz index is 585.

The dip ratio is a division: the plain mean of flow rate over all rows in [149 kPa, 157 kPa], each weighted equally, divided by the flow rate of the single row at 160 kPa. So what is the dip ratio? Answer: 1.5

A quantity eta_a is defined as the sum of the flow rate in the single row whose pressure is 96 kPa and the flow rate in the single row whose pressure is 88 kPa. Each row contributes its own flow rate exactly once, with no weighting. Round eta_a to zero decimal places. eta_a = 126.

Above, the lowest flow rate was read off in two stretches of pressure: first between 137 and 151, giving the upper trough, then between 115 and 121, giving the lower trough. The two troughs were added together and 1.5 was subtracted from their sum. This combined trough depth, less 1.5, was 91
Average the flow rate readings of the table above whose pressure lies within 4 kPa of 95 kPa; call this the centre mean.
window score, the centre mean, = 57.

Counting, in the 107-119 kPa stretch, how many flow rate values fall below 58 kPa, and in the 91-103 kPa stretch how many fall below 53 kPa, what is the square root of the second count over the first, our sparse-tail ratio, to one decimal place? 0.7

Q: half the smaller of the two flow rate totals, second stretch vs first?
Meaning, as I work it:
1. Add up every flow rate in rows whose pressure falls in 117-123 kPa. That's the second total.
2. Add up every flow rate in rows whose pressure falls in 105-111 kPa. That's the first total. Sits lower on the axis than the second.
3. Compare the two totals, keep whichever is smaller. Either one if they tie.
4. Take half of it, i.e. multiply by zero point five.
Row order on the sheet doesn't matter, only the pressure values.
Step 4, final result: 56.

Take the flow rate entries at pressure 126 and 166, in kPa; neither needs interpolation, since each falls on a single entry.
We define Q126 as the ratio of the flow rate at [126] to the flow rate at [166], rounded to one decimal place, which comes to 3.2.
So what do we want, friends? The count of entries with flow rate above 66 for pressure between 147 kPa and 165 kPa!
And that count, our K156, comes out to 0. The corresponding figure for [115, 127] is 1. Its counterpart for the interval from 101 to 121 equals 0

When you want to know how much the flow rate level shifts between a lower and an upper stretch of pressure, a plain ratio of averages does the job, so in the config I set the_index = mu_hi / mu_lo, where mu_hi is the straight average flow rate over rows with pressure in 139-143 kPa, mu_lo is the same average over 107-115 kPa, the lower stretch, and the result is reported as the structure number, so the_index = 1.7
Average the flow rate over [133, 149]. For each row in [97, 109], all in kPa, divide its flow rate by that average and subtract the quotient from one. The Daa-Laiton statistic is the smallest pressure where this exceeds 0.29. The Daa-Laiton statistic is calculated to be 104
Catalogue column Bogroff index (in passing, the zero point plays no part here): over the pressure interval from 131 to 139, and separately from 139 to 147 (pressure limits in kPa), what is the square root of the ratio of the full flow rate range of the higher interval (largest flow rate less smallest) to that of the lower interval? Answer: 2.0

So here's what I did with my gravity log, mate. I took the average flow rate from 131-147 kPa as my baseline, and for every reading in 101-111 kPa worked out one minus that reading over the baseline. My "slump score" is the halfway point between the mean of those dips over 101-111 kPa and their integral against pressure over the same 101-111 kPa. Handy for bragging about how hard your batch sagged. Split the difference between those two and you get 2.2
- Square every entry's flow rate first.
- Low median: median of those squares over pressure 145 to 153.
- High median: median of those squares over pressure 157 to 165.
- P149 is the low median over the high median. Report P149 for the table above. 4.3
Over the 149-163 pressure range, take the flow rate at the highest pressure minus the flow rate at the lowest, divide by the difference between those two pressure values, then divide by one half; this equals -4.0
